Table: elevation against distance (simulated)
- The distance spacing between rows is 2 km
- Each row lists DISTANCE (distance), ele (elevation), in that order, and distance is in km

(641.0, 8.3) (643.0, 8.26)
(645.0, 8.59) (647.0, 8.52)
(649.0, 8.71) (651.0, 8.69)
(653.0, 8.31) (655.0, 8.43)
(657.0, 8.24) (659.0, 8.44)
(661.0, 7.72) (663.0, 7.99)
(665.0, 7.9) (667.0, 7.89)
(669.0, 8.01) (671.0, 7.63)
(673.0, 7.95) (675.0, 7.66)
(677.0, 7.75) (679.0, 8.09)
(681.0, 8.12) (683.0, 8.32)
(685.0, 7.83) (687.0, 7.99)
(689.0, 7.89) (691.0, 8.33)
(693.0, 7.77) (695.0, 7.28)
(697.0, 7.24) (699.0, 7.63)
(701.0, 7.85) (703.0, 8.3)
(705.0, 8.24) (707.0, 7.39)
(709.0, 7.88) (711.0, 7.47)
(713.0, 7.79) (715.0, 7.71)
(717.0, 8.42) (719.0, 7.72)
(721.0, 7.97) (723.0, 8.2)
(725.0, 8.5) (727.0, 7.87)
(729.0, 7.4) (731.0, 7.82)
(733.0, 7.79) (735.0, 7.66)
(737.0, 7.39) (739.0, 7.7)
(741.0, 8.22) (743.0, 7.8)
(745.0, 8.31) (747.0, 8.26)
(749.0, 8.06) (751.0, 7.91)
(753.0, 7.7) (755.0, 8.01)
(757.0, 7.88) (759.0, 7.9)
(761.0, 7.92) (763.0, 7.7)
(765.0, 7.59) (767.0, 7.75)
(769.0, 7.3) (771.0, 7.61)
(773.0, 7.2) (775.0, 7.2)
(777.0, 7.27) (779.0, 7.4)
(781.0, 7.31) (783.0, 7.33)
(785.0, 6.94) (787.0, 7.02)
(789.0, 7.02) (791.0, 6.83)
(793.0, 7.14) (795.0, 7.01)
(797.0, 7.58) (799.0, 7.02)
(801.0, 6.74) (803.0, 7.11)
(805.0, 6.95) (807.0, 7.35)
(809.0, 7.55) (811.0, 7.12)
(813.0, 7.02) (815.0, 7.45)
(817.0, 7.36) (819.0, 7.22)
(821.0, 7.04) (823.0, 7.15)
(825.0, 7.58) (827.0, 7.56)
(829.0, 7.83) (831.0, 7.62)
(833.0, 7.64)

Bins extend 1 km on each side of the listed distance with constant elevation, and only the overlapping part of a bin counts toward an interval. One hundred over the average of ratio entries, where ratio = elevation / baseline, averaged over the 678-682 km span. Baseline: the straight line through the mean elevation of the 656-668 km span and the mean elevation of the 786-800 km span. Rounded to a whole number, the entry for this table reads 97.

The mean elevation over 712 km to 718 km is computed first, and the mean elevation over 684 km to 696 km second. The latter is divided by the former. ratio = 0.98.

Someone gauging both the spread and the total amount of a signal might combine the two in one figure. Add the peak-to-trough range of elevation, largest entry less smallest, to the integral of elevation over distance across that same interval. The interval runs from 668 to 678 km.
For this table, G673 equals 78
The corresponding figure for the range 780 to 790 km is 72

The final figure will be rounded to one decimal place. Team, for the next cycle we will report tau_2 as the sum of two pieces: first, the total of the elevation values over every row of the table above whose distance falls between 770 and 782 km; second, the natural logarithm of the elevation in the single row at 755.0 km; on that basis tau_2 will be 46.1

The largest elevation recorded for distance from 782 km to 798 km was 7.58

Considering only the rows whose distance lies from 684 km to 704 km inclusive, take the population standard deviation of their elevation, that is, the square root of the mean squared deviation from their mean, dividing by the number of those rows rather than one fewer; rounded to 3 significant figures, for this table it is 0.345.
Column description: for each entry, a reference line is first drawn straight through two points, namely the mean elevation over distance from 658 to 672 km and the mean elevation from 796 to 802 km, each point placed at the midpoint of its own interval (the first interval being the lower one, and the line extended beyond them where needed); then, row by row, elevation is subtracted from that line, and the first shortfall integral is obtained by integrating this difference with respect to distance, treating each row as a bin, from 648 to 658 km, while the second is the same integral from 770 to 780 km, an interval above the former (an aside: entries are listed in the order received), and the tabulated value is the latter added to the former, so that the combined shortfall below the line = -5.4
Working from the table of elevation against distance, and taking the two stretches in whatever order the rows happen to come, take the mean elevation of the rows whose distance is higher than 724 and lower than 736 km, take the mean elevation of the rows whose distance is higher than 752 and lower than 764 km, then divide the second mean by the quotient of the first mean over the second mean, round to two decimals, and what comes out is 7.86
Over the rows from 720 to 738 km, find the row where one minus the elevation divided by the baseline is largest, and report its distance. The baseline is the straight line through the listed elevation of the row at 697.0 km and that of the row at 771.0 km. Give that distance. 737.0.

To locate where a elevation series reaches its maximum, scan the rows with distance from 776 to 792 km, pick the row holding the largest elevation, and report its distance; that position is 779.0 km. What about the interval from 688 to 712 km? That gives 691.0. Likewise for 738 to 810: 745.0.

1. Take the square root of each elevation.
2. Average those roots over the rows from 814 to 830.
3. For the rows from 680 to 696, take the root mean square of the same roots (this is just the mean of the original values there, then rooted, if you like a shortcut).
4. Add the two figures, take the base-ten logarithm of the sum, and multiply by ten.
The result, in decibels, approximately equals 7.43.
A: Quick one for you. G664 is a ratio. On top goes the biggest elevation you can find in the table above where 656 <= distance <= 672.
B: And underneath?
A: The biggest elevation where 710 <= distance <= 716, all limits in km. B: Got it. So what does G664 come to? 1.08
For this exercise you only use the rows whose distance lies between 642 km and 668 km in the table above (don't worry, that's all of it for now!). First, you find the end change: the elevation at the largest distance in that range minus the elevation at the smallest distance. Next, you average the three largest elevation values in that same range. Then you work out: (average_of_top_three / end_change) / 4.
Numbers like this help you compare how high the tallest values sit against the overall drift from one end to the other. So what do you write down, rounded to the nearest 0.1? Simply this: -5.9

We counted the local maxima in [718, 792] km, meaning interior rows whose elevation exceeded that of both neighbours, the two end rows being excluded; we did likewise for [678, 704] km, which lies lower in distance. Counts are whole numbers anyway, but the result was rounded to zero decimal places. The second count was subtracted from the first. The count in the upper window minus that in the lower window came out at 7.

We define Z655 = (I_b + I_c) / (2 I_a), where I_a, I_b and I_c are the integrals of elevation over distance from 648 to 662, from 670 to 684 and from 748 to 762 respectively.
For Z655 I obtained 0.947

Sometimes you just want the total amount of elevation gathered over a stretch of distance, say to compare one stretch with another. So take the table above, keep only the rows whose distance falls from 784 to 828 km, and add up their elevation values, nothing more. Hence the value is 158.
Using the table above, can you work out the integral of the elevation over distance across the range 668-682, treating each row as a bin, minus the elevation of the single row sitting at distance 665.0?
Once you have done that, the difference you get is 103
